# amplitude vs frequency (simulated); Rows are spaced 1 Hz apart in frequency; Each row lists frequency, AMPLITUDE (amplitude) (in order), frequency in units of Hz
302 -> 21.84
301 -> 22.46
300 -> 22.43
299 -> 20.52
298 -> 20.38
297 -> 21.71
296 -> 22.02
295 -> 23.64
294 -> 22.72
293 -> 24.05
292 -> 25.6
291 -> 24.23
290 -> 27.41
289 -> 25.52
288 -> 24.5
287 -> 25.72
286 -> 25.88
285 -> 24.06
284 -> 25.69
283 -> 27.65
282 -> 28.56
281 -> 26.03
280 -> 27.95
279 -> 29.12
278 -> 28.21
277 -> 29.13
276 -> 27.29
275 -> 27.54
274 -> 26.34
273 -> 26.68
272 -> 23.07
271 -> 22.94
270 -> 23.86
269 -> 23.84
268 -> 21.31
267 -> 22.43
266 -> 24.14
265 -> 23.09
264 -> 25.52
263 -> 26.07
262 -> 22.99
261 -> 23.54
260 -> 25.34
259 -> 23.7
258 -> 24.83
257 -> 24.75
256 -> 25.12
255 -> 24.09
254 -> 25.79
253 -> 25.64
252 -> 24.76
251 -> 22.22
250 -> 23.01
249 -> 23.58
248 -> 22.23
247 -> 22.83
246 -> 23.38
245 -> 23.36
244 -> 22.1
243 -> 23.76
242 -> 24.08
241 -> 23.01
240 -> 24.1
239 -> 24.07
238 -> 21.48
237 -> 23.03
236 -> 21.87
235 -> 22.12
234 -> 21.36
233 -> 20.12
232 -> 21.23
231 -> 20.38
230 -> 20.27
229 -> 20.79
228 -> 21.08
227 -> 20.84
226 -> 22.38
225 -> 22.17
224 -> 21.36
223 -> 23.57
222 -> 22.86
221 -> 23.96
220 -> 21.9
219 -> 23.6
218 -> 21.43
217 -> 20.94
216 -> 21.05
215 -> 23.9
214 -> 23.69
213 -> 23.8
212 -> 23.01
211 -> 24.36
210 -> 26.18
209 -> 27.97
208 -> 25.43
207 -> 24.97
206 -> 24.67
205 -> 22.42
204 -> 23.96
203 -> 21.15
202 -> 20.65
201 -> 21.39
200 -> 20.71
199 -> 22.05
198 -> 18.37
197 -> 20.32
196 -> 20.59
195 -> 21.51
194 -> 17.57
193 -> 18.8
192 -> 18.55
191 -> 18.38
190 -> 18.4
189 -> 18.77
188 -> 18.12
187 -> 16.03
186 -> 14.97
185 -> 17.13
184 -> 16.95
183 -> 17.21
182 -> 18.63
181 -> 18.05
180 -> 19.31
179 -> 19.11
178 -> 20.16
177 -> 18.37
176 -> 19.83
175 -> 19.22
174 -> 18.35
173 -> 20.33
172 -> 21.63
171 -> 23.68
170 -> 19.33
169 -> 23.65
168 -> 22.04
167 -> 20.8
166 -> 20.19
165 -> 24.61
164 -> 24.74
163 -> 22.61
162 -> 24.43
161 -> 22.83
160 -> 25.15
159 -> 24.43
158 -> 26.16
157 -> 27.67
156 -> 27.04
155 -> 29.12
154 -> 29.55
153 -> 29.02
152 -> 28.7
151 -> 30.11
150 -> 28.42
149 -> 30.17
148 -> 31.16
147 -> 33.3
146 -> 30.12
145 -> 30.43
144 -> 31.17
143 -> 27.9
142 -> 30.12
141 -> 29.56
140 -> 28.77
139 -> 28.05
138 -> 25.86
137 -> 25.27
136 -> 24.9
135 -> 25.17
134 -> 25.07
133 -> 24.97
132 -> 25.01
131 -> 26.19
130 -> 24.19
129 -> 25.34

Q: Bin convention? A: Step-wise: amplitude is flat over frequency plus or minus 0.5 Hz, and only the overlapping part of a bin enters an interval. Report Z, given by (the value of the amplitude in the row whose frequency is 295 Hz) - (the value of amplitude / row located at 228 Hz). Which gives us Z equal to 2.6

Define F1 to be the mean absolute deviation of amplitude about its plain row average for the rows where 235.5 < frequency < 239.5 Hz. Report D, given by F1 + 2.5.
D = 3.44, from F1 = 0.94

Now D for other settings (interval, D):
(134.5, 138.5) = 2.78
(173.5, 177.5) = 3.08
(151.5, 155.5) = 2.74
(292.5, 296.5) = 3.24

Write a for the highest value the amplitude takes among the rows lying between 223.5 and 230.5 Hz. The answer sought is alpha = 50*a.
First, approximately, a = 22.38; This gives 1119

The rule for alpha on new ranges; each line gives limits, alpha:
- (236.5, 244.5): 1205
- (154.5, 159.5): 1456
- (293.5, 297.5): 1182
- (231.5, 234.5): 1068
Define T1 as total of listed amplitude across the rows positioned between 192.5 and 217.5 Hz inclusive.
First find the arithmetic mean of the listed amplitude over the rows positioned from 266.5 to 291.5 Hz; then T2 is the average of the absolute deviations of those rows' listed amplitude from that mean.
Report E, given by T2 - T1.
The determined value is -558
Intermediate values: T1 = 559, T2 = 1.8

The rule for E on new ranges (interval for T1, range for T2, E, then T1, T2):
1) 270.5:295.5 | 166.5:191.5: -648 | 650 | 1.6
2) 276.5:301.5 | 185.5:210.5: -623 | 625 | 2.6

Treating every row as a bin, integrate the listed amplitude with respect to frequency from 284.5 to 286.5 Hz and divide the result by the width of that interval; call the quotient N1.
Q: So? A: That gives 25.0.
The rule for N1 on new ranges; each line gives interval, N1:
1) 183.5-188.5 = 16.6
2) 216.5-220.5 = 22.0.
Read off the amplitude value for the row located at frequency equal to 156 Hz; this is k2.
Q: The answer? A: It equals 27.04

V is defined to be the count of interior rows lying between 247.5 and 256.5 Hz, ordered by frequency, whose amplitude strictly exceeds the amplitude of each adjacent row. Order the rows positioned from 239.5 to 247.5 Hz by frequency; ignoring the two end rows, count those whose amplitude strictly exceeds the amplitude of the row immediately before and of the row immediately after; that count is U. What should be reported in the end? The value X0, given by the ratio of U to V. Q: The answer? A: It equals 1.0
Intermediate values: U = 2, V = 2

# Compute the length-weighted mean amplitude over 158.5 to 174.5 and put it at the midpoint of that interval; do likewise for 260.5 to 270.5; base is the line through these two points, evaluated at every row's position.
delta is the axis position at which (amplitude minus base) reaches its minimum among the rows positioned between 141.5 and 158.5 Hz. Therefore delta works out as 158 Hz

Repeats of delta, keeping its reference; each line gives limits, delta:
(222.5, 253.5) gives 233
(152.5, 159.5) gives 159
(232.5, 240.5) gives 233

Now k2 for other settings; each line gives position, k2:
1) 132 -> 25.01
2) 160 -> 25.15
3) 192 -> 18.55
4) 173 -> 20.33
